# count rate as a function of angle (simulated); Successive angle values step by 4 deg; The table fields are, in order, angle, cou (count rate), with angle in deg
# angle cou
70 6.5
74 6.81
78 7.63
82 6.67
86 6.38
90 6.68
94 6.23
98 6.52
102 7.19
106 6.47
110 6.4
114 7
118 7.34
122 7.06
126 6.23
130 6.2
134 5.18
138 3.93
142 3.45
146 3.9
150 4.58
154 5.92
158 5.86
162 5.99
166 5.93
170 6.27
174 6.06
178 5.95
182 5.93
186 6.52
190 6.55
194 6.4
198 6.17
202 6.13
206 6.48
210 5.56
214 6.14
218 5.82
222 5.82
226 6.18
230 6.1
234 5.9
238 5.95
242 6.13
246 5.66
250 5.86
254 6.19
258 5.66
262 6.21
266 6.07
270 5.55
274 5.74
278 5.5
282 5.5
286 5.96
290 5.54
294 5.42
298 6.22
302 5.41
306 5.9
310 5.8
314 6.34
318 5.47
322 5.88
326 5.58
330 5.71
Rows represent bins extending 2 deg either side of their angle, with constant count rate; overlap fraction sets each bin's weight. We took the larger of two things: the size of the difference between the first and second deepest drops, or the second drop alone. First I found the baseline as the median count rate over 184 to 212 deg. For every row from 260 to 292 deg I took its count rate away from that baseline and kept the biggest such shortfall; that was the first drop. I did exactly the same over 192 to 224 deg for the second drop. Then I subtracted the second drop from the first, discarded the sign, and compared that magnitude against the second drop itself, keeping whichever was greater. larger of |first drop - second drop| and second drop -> 0.8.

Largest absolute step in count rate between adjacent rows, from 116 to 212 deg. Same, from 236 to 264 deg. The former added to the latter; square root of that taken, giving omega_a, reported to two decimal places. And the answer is 1.37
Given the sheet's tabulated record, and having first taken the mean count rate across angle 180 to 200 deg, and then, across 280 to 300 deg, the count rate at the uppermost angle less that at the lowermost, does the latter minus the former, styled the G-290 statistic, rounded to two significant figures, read -5.6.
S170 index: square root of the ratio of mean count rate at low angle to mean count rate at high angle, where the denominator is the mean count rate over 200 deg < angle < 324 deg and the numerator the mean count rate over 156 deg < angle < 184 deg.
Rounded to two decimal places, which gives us 1.01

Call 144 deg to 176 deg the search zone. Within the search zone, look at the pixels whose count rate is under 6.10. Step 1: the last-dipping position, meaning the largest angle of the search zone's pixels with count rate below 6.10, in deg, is 174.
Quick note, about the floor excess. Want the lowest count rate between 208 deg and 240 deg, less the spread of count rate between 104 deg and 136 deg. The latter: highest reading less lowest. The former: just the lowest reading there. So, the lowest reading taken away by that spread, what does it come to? 3.4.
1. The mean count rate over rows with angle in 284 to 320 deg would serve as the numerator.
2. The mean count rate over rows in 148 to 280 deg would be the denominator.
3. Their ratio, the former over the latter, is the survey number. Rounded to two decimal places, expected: 0.97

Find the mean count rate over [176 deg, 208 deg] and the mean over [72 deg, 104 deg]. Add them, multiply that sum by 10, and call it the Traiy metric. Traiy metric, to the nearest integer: 130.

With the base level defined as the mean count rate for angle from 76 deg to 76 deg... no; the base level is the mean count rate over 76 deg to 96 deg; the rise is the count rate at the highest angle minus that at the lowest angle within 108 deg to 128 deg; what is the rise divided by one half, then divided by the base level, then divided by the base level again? -0.01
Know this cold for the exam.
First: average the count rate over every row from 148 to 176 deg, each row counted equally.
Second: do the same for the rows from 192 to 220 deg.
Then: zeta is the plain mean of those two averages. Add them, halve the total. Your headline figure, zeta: 5.95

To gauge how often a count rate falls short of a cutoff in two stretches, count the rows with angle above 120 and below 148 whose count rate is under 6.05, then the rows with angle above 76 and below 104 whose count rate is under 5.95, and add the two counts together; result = 4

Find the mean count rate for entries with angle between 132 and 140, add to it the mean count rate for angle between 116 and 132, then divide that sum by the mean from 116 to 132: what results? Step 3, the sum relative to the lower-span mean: 1.68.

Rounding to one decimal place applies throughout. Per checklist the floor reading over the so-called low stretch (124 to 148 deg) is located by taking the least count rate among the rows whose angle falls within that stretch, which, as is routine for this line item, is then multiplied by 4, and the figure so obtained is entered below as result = 13.8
